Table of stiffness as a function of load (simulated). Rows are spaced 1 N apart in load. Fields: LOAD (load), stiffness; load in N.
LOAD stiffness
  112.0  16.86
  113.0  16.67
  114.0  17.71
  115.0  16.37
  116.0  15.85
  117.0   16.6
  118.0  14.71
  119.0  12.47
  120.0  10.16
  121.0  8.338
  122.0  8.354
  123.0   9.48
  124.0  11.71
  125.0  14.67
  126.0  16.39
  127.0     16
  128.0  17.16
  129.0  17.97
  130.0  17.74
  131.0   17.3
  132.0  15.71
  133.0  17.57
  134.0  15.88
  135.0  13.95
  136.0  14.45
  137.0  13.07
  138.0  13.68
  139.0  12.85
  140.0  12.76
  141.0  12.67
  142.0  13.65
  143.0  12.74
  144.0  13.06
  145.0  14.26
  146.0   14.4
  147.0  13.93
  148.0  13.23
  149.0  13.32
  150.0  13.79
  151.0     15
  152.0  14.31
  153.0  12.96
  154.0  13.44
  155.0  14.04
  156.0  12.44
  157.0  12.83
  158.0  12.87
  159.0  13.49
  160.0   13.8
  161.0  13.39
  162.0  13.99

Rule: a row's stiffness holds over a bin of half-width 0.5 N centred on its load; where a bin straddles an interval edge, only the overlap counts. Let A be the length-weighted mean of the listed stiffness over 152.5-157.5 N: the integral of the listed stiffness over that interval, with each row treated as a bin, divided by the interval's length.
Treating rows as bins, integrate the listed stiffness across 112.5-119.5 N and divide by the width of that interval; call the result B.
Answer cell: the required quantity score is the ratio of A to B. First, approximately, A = 13.1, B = 15.8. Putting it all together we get 0.83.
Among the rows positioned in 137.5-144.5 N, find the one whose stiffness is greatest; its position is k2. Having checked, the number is 138.0 N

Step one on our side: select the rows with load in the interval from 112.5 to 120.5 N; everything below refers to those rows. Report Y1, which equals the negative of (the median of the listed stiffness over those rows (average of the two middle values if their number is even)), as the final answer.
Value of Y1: -16.1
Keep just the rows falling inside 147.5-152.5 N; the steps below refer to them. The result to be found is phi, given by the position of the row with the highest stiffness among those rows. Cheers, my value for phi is 151.0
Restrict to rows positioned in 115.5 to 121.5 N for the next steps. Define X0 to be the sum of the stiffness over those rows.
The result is 78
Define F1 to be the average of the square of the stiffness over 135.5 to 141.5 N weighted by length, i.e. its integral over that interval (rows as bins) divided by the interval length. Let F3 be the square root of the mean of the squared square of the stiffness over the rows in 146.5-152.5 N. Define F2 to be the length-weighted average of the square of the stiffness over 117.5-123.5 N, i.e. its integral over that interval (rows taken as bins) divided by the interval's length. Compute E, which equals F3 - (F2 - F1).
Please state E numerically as 254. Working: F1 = 176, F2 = 117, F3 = 195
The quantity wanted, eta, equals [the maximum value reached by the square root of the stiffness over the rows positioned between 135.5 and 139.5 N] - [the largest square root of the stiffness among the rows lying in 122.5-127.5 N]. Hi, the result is -0.2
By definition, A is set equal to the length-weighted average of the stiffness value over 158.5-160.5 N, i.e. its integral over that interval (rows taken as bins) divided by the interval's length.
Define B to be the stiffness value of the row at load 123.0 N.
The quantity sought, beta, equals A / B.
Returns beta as 1.44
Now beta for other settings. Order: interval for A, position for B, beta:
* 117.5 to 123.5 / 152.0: 0.74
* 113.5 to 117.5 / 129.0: 0.93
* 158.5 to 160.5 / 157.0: 1.06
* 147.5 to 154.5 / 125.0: 0.94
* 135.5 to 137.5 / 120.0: 1.35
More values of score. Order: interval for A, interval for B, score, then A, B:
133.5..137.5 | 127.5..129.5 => 0.82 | 14.3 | 17.6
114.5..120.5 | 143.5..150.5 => 1.05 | 14.4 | 13.7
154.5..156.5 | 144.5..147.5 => 0.93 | 13.2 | 14.2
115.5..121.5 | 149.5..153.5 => 0.93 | 13.0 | 14.0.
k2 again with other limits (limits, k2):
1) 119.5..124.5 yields 124.0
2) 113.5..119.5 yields 114.0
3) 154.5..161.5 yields 155.0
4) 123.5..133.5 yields 129.0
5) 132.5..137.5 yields 133.0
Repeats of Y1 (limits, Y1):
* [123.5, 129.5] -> -16.2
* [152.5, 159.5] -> -13.0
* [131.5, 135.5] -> -15.8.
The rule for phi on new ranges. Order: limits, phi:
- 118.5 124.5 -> 119.0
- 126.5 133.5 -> 129.0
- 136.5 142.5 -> 138.0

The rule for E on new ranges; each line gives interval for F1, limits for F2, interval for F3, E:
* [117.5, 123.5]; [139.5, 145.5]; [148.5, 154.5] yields 135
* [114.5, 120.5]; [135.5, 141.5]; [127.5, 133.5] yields 335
